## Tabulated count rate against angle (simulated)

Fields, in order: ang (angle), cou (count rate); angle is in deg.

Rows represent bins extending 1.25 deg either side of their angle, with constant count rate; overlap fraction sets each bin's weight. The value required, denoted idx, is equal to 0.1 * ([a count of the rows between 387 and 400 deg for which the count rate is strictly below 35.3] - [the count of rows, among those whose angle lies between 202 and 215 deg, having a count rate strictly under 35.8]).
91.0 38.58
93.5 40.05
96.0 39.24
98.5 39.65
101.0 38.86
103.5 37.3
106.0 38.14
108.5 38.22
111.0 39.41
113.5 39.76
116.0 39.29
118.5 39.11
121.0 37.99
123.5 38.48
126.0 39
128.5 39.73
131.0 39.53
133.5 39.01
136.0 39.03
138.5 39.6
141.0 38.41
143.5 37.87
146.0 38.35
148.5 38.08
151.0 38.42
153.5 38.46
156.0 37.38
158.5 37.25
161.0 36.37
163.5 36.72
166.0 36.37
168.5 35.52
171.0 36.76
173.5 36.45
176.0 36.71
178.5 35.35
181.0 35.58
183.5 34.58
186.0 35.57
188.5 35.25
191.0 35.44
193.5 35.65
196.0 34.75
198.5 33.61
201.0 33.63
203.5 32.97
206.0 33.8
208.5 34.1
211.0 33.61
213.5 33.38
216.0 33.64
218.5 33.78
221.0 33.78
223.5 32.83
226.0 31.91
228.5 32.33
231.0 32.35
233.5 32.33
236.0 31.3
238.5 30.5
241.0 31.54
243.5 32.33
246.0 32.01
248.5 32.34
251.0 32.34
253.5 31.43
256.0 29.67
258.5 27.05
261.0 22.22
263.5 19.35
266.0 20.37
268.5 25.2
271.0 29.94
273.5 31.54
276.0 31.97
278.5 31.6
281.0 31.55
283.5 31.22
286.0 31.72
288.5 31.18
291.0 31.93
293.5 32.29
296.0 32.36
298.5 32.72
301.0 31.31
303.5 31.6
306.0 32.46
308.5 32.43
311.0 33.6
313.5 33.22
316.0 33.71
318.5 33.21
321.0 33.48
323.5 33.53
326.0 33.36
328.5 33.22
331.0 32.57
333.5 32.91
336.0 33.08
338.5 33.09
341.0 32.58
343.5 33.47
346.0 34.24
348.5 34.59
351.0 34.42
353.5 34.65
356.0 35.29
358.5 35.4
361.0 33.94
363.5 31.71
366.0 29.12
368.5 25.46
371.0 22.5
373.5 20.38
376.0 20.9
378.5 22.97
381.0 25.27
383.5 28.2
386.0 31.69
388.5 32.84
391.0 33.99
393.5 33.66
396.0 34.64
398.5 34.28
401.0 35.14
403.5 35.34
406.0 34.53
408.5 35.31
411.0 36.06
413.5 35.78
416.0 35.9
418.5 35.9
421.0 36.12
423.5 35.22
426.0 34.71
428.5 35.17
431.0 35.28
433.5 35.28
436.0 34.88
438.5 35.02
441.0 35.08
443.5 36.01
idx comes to 0.0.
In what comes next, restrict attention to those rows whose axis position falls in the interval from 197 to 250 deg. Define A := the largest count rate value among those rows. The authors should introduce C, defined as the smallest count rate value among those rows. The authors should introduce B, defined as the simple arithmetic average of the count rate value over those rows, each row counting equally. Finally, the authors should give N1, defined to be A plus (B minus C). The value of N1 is 36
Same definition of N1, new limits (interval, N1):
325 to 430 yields 48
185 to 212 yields 37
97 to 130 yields 41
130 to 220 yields 43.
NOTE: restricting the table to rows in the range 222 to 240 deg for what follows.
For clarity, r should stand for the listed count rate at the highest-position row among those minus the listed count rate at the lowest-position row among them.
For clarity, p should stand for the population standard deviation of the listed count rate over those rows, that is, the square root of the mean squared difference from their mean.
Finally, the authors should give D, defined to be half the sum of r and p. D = -0.80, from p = 0.73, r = -2.33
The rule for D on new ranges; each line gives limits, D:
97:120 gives 0.12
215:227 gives -0.50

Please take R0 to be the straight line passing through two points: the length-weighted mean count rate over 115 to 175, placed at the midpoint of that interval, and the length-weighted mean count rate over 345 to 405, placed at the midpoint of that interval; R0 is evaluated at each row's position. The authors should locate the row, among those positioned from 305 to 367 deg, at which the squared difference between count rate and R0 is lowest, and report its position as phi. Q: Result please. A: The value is 331.0 deg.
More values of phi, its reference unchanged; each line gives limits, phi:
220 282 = 221.0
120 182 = 148.5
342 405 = 363.5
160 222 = 176.0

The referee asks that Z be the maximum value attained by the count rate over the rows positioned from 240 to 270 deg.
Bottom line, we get 32.34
